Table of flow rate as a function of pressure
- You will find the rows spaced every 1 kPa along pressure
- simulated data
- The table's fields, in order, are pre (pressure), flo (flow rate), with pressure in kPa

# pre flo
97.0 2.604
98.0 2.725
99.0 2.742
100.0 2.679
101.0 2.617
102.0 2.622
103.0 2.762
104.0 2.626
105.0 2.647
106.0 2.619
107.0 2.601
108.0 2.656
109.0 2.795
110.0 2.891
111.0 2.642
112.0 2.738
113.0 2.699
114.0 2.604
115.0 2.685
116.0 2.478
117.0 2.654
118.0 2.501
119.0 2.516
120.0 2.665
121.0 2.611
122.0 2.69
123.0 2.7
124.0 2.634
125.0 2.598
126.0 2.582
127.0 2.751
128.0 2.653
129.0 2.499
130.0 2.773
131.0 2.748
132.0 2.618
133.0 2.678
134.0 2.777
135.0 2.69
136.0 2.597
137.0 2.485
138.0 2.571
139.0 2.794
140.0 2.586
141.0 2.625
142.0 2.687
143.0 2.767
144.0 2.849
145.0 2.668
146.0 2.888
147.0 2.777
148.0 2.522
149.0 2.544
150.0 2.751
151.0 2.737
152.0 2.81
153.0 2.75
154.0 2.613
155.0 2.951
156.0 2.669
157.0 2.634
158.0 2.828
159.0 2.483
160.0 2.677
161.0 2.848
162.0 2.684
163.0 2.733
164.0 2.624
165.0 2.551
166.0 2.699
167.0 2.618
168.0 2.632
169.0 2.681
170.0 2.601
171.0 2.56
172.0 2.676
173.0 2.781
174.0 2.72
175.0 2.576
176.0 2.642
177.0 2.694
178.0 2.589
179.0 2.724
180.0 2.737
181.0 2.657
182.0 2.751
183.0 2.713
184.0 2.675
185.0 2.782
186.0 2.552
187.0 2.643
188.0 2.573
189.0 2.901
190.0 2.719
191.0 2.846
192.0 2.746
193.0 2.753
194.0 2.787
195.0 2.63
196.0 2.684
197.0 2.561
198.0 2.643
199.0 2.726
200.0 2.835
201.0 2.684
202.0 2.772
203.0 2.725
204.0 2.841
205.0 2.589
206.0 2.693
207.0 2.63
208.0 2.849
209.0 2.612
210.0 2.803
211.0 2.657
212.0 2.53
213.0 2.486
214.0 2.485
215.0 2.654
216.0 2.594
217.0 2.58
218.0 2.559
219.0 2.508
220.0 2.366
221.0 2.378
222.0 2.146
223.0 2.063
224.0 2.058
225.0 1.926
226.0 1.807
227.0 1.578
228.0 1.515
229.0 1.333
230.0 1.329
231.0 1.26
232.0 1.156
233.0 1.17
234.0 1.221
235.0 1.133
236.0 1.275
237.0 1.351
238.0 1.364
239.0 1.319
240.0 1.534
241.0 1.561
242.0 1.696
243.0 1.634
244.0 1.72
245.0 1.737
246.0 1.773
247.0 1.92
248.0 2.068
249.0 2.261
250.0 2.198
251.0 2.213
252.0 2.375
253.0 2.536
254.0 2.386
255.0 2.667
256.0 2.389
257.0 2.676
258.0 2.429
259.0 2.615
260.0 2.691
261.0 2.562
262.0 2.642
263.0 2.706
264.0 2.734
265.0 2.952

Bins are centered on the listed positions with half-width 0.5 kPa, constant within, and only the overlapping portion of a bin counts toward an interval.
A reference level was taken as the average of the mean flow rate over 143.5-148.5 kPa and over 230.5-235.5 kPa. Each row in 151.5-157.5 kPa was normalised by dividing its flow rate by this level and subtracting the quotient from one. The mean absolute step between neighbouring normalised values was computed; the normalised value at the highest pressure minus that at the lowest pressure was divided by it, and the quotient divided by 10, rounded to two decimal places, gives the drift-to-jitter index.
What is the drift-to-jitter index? 0.10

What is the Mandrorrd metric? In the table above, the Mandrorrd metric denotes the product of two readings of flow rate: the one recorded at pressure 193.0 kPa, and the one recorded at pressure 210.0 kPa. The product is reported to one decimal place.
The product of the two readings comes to 7.7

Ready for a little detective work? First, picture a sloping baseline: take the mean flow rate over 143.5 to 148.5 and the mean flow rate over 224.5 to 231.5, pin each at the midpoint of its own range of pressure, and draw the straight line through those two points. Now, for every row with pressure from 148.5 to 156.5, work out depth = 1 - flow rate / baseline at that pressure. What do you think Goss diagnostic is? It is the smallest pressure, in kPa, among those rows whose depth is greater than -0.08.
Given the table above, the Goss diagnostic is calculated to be 149.0 kPa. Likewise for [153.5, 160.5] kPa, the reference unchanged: 154.0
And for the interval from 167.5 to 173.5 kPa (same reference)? 171.0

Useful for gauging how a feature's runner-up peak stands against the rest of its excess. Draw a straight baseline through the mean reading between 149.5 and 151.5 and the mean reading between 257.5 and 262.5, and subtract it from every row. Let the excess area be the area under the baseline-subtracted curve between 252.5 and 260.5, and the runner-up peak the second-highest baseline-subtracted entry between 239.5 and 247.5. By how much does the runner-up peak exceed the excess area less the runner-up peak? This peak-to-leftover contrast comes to -1.3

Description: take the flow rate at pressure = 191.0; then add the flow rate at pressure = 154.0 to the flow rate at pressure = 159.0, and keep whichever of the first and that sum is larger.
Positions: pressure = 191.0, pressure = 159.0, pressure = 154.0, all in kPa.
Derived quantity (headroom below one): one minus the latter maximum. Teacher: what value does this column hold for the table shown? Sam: -4.10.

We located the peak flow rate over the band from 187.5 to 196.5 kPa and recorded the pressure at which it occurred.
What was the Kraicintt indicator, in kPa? 189.0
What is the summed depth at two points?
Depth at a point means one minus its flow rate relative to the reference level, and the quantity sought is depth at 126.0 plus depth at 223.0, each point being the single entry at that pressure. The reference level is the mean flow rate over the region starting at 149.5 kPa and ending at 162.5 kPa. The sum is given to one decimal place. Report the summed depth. 0.3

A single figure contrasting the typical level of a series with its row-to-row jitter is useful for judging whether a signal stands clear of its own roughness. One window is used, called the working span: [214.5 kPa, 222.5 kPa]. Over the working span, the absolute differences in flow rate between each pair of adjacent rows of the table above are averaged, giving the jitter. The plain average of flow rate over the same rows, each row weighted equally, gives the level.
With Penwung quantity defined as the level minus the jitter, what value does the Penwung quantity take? 2.40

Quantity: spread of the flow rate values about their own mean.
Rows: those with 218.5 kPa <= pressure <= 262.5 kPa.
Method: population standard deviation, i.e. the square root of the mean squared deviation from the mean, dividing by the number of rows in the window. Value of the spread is 0.504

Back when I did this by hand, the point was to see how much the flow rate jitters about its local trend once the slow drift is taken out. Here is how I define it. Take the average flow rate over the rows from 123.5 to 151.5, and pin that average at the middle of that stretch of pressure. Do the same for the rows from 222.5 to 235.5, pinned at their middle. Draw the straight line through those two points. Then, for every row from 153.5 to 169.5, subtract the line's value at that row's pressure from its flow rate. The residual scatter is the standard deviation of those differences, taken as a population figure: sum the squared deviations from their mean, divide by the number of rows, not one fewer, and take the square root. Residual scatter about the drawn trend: 0.111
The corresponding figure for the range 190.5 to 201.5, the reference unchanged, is 0.081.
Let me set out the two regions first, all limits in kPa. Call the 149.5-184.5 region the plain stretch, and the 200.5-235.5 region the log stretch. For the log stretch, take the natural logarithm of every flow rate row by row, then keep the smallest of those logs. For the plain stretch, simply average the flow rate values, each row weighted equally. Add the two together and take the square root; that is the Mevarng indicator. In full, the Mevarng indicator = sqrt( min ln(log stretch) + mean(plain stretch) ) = 1.68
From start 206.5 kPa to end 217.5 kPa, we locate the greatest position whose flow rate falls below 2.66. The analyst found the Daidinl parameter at 217.0 kPa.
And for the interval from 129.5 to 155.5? 154.0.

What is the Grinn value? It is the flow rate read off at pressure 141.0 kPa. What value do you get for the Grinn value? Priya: 2.625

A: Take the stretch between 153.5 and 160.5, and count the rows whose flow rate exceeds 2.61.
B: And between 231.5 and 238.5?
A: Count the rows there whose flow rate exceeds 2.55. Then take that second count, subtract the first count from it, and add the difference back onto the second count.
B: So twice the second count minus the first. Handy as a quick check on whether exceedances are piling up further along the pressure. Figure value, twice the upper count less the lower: -6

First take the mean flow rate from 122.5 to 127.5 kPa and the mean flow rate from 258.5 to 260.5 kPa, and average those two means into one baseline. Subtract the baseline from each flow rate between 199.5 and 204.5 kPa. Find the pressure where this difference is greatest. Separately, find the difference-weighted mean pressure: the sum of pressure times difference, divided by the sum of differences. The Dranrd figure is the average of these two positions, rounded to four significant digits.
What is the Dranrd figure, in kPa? 203.0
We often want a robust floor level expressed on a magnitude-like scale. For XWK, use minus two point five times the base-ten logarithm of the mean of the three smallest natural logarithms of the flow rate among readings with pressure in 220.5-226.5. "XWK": 0.46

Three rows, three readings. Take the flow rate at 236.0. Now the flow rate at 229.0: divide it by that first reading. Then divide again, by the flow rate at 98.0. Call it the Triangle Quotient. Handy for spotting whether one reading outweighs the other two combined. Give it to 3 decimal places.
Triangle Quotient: 0.384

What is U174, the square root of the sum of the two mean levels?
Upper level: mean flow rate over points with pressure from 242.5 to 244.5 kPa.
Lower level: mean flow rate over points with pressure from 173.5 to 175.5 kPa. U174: 2.08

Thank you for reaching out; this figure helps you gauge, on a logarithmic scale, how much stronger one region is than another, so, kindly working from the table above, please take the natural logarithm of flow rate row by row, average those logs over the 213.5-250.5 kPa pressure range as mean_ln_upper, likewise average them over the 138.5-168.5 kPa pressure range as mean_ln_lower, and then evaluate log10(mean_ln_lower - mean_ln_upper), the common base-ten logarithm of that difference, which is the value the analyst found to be -0.37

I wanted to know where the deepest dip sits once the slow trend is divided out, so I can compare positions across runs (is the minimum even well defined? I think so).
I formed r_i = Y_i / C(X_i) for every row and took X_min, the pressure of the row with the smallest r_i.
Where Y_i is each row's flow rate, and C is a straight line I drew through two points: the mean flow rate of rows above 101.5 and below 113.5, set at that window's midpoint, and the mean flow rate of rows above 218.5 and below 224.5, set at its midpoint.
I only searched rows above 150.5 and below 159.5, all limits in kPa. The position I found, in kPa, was 159.0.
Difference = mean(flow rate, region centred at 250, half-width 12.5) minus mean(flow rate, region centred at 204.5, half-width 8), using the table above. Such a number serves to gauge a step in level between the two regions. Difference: -0.6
